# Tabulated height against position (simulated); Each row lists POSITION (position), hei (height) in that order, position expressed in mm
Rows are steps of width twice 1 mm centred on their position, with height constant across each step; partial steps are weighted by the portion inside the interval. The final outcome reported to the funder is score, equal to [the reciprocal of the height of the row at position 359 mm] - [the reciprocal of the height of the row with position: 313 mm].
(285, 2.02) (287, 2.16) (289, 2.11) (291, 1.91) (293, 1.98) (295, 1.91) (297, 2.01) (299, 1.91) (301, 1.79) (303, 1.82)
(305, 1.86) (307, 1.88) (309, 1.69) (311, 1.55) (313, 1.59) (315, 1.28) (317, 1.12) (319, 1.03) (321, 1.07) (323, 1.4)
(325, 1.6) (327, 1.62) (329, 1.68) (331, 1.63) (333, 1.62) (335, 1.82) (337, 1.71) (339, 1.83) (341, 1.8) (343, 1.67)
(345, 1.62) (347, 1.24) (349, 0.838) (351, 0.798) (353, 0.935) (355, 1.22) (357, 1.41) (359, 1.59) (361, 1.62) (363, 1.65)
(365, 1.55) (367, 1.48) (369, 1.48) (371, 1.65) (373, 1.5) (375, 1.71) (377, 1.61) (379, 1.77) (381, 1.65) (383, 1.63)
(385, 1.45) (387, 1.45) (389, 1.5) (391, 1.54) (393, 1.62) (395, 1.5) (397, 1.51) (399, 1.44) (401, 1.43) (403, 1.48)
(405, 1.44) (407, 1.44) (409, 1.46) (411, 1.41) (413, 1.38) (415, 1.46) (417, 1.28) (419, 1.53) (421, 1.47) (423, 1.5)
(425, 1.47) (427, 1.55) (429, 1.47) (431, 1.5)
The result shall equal 0.00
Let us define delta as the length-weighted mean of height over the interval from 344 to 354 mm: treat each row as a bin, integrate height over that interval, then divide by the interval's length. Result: 1.09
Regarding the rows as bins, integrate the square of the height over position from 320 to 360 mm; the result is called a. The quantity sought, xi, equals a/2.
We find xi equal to 44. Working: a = 89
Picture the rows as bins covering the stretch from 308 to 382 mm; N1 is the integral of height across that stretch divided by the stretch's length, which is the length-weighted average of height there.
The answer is 1.49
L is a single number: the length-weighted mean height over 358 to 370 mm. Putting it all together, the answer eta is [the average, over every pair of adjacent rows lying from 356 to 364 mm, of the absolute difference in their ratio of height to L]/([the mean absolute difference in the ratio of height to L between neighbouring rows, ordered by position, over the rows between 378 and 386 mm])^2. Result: 11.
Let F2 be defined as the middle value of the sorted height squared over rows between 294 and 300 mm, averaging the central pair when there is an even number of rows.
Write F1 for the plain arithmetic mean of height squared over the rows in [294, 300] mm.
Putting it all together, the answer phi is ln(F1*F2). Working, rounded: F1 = 3.78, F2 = 3.6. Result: 2.62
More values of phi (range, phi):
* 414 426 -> 1.52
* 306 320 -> 1.66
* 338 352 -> 1.72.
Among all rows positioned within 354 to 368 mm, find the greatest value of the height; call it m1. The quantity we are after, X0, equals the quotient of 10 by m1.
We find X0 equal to 6.1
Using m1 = 1.65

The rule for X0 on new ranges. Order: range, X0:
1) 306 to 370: 5.3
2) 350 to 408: 5.6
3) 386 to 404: 6.2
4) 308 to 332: 5.9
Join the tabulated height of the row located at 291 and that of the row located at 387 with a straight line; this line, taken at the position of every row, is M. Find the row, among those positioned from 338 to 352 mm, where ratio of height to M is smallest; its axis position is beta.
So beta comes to 351 mm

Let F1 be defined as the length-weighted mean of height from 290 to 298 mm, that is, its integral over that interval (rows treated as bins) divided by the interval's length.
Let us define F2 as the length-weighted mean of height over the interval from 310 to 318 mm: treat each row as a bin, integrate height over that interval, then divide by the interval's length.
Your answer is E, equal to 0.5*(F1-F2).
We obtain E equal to 0.28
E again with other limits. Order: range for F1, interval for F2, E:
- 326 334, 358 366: 0.02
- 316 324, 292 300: -0.40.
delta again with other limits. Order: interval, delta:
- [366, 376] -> 1.56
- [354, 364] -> 1.50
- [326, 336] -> 1.67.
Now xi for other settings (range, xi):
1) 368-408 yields 48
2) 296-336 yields 53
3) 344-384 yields 44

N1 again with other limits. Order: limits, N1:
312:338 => 1.47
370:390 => 1.59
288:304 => 1.93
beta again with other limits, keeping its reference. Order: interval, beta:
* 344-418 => 351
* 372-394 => 373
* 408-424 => 417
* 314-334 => 319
